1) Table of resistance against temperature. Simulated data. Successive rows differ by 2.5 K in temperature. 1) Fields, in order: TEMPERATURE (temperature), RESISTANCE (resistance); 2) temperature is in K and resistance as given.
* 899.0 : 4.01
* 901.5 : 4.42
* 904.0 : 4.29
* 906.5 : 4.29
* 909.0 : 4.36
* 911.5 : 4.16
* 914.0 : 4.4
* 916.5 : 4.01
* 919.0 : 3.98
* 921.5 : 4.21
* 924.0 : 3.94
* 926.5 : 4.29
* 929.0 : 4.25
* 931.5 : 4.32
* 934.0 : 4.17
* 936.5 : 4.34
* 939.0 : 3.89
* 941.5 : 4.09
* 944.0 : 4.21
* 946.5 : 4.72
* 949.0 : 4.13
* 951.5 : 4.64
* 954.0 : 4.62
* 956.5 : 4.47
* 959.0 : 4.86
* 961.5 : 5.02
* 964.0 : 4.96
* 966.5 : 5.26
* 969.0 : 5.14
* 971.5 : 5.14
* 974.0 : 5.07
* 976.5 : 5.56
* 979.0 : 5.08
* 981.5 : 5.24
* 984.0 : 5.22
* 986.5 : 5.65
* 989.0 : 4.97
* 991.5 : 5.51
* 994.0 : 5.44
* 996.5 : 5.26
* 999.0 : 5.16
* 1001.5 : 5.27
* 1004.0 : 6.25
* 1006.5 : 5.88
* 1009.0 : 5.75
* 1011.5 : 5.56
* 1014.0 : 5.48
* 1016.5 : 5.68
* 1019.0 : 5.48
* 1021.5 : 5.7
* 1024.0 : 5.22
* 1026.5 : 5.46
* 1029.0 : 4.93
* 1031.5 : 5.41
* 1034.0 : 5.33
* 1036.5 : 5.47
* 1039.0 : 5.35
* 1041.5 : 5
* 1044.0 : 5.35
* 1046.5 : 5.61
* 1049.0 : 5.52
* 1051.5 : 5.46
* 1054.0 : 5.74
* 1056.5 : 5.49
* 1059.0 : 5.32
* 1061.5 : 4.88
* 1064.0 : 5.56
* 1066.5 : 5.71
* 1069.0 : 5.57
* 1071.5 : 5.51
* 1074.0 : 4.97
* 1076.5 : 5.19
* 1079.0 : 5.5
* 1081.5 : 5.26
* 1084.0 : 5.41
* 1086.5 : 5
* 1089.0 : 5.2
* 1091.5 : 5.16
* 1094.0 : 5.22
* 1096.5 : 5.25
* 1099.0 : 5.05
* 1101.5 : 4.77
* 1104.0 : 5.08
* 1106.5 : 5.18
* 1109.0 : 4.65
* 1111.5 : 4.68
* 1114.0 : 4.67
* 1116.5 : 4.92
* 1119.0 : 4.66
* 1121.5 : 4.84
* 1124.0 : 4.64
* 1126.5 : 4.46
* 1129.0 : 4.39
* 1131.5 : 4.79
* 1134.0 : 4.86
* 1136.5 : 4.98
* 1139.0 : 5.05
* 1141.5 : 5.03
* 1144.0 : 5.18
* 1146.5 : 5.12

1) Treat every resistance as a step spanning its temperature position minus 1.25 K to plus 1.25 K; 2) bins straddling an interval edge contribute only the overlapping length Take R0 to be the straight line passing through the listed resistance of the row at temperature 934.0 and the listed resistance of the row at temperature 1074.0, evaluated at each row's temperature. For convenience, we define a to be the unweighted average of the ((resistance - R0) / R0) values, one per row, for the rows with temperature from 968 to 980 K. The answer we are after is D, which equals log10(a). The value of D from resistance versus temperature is -0.74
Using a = 0.182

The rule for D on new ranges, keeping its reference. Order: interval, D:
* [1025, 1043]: -0.95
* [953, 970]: -0.88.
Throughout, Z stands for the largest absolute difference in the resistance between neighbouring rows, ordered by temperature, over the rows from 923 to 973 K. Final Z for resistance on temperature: 0.59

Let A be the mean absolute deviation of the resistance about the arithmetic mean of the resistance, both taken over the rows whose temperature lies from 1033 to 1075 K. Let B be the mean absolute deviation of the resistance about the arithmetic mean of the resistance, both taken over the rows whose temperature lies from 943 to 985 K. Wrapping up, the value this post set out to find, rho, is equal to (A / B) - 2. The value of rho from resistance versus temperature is -1.39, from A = 0.190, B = 0.31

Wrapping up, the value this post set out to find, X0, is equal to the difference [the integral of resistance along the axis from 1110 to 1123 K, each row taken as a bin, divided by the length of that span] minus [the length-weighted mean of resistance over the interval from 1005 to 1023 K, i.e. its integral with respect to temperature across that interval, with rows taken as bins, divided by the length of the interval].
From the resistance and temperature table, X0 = -0.9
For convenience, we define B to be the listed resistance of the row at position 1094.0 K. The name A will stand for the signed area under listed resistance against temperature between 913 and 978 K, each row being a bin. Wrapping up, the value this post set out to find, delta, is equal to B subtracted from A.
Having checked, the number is 289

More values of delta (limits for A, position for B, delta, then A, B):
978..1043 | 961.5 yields 347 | 352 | 5.02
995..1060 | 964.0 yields 350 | 355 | 4.96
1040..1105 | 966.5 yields 339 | 345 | 5.26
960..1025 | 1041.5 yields 345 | 350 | 5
